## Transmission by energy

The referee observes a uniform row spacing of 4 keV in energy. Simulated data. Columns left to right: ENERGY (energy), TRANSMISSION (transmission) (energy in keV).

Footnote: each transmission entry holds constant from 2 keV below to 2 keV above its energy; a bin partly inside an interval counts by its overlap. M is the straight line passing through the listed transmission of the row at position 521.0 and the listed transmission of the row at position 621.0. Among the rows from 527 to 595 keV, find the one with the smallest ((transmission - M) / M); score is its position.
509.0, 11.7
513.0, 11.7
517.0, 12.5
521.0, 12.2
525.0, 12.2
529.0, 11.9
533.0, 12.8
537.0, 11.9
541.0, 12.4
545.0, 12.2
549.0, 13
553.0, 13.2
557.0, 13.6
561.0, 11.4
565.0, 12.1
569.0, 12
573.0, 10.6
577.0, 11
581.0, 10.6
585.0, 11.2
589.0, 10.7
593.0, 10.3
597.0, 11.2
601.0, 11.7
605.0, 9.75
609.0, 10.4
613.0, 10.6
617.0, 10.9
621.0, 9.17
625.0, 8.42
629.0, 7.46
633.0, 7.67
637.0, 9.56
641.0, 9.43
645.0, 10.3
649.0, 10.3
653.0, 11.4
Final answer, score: 529.0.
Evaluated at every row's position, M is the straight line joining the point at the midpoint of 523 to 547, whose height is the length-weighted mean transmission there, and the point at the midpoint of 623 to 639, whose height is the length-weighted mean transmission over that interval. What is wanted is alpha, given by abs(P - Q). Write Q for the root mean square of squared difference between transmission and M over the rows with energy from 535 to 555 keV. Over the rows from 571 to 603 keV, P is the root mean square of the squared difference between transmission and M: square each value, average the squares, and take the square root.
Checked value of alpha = 0.4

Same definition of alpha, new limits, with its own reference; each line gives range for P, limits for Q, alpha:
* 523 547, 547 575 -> 2.2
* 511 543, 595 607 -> 2.3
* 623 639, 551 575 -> 1.3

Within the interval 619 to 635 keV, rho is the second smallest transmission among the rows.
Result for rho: 7.67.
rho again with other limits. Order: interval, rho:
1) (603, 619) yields 10.4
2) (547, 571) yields 12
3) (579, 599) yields 10.6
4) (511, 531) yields 11.9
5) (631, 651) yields 9.43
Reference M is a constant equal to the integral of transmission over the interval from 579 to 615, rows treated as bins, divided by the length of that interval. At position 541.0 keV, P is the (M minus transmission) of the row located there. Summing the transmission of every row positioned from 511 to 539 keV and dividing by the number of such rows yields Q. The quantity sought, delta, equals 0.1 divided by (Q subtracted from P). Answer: -0.0072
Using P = -1.7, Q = 12.2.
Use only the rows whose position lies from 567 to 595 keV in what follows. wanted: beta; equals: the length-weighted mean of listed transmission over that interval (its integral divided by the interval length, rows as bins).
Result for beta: 10.9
